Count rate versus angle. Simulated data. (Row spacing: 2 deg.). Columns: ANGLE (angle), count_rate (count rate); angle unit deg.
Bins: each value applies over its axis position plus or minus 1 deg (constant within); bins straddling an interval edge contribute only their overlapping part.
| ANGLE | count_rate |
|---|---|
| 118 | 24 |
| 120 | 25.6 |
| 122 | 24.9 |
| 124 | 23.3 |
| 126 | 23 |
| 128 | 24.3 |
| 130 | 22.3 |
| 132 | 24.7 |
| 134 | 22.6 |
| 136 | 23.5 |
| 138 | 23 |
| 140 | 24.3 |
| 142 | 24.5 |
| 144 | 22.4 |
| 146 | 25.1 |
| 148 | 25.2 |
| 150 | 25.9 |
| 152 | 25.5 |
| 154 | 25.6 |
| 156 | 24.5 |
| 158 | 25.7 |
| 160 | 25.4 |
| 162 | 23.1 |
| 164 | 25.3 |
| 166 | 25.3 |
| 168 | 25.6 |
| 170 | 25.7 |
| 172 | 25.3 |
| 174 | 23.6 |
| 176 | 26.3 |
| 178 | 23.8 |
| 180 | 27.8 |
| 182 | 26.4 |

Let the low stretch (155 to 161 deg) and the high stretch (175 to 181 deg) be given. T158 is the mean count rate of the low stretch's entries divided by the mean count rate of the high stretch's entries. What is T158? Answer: 0.97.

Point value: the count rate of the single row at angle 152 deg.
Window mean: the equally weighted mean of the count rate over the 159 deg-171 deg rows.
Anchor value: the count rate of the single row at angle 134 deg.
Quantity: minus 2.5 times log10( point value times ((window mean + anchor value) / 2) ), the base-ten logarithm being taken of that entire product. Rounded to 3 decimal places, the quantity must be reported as -6.959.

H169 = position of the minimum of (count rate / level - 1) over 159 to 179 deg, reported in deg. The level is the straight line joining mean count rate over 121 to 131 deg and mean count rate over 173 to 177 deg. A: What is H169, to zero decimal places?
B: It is 162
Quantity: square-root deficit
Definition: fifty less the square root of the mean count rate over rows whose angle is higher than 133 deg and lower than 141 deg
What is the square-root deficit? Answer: 45.2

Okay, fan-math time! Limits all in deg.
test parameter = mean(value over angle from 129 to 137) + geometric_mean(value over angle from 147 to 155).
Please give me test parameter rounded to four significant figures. 48.82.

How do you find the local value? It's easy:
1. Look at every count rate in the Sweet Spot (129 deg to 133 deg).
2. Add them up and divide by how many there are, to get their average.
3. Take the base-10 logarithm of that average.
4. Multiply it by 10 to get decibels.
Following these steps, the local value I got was 13.7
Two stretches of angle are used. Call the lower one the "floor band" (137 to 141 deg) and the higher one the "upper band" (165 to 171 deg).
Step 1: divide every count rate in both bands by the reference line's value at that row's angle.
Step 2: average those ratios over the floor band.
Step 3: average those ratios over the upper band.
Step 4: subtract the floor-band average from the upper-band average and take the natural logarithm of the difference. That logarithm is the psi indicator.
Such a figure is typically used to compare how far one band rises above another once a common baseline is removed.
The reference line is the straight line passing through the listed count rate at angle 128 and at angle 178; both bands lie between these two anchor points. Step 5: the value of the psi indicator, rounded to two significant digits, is -2.4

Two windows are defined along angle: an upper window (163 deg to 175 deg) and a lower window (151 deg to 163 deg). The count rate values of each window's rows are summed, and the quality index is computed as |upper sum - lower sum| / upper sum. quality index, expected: 0.01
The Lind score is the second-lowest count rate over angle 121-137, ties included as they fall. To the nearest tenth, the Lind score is 22.6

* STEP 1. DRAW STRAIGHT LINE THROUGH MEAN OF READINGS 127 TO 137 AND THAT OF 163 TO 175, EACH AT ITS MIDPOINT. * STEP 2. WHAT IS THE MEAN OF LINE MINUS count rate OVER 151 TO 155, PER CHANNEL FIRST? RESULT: -1.1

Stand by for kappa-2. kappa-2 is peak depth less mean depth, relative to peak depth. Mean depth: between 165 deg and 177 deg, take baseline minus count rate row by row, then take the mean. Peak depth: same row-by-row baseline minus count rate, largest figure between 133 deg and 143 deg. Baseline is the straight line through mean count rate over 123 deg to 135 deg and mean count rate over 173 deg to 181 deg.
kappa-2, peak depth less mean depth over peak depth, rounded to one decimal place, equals 1.2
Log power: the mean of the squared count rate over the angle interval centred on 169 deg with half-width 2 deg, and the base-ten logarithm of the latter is 2.82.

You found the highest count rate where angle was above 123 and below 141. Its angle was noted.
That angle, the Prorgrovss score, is 132 deg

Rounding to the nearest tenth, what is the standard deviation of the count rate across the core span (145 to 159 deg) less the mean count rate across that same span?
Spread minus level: -24.9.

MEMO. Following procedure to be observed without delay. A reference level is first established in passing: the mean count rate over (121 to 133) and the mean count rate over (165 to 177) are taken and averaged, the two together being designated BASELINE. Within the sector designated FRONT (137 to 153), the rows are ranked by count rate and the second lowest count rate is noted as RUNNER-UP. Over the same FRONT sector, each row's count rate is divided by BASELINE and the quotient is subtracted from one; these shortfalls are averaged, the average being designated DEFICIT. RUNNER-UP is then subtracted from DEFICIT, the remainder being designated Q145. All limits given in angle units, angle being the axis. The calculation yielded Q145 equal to -23.0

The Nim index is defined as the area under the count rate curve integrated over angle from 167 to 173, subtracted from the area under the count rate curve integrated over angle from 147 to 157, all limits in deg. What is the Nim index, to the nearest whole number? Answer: 100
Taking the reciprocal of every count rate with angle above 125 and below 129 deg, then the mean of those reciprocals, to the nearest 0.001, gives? 0.042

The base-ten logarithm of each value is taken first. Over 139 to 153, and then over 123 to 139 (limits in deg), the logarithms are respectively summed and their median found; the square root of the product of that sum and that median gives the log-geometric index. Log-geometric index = 3.65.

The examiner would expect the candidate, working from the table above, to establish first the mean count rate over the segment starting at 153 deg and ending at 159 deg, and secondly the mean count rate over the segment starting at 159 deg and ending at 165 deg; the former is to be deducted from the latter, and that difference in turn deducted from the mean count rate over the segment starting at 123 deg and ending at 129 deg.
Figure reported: 24.2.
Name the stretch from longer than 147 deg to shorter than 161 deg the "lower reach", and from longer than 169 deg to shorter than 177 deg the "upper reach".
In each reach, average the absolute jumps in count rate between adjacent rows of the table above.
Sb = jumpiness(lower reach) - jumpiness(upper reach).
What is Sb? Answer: -1.0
